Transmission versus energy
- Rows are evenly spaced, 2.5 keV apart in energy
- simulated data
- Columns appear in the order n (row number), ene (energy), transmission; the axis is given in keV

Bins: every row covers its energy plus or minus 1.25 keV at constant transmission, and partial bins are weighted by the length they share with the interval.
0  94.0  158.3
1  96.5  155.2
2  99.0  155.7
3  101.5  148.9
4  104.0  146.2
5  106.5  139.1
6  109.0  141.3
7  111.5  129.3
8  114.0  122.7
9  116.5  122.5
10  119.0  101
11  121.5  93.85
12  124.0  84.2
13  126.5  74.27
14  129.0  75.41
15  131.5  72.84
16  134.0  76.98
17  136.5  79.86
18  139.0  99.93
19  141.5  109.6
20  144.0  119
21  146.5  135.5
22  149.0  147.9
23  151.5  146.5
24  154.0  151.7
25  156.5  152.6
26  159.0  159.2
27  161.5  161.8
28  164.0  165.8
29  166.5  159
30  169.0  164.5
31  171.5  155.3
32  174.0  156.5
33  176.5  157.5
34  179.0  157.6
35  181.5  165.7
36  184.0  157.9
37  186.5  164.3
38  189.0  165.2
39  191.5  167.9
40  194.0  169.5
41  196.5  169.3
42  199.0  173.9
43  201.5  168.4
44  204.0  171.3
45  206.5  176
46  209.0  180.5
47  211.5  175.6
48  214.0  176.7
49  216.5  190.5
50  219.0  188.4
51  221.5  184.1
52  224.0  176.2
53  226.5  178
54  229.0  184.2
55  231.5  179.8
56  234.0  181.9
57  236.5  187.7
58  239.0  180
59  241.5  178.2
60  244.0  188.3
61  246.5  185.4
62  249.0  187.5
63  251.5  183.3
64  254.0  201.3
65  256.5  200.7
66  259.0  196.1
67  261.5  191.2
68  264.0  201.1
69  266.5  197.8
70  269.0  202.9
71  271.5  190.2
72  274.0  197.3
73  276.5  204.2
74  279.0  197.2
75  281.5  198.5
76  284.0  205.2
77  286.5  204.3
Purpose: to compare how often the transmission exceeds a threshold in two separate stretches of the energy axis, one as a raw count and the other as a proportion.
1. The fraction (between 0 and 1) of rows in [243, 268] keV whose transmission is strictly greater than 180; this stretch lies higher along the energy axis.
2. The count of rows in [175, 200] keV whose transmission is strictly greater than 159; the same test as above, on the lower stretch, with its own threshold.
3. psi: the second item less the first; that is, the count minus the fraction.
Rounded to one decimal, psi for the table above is 6.0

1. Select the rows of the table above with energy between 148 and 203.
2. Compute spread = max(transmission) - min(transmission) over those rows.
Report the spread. 27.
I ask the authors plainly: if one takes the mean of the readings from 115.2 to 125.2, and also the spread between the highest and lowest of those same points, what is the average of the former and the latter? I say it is 69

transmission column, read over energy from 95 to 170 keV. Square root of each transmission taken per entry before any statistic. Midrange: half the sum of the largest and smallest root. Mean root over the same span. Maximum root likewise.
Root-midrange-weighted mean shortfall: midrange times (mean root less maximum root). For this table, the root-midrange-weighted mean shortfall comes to -18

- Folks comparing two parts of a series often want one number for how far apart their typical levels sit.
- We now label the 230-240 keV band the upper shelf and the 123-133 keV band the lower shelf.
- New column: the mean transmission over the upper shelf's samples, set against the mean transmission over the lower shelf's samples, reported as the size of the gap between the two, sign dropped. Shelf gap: 106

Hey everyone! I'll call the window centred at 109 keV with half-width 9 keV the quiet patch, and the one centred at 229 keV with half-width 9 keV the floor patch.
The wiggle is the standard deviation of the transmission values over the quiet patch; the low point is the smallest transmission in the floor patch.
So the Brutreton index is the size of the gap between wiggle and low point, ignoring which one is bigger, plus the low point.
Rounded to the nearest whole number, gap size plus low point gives 342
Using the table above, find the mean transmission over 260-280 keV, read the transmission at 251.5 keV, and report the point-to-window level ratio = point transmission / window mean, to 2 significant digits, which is 0.93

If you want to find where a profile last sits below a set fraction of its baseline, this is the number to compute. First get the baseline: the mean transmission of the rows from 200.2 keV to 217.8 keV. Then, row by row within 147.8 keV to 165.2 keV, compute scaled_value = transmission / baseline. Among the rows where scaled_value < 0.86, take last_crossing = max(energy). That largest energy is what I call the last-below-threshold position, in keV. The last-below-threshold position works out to 154.0 keV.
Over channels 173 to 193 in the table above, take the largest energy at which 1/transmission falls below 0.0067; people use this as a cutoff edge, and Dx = 191.5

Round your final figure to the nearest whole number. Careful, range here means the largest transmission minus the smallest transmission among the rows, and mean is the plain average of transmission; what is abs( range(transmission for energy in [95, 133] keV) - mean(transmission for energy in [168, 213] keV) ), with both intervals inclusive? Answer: 84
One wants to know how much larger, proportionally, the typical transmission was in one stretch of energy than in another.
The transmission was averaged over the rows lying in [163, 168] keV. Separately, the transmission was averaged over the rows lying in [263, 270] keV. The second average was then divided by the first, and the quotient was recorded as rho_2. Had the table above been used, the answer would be 1.2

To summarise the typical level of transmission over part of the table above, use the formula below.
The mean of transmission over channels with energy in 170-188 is 159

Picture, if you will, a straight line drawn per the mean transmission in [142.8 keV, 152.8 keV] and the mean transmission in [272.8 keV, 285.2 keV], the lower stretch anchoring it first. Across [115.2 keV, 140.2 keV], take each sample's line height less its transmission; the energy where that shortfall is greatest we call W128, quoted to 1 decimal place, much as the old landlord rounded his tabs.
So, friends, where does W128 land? 131.5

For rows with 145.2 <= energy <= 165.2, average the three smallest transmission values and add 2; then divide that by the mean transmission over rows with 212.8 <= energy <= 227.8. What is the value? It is 0.80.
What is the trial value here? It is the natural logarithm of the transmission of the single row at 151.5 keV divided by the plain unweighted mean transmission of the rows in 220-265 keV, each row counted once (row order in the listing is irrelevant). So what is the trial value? -0.24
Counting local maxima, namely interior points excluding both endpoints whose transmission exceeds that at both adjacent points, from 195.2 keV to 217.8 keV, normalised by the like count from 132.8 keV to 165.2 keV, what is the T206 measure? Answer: 2.0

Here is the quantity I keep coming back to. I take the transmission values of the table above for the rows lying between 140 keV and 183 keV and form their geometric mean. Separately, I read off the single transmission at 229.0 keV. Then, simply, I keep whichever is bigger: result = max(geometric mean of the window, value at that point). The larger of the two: 184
